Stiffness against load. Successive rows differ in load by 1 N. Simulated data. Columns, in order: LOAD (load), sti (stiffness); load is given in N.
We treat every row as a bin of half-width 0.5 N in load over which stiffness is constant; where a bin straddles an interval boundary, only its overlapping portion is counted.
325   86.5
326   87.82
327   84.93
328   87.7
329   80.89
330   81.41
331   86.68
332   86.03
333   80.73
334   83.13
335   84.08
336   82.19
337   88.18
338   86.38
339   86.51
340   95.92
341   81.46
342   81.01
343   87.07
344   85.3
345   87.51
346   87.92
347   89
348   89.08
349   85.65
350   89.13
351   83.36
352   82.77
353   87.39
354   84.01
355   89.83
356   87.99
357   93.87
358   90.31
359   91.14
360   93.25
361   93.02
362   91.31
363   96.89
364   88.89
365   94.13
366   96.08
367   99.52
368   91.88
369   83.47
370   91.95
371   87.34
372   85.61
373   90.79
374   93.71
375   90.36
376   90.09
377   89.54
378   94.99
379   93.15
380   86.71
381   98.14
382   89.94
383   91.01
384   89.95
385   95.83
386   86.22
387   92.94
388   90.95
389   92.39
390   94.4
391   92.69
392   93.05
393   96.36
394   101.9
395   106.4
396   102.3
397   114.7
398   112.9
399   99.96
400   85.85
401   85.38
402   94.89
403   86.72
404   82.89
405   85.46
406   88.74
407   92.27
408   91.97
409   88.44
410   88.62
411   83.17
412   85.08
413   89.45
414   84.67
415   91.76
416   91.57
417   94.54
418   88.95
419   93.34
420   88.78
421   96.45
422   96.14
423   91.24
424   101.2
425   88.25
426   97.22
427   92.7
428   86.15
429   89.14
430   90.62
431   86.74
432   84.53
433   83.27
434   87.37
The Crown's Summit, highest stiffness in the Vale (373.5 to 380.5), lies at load 378 N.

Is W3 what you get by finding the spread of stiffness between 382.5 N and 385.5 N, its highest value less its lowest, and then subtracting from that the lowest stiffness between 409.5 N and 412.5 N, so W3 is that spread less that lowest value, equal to -77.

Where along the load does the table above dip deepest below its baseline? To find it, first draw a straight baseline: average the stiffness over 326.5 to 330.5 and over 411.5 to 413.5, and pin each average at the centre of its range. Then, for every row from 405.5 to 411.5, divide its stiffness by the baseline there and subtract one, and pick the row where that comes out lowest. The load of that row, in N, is 411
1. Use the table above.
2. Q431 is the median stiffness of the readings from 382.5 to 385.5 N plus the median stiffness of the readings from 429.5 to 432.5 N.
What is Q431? 178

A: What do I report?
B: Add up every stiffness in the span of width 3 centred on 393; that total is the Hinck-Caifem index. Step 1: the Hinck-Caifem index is 291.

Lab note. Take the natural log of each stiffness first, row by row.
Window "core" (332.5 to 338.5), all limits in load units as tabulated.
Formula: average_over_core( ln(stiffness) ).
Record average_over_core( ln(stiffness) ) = 4.43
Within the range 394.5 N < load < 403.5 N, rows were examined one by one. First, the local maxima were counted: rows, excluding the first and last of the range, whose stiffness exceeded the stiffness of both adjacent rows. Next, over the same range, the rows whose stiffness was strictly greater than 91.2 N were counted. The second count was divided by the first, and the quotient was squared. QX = 9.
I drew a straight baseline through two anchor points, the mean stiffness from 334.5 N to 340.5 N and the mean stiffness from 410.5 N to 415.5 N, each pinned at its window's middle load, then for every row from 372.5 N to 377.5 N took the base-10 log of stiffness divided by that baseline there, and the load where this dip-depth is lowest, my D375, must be 377 N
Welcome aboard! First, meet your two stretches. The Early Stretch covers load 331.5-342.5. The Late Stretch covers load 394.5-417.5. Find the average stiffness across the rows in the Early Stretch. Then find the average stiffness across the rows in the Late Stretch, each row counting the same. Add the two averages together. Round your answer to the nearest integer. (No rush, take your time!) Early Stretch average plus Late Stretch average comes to 178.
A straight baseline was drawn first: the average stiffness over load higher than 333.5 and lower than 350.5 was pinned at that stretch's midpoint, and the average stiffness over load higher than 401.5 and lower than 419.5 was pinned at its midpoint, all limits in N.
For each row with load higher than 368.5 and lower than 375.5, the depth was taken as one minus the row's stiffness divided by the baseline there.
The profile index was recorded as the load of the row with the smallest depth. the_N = 374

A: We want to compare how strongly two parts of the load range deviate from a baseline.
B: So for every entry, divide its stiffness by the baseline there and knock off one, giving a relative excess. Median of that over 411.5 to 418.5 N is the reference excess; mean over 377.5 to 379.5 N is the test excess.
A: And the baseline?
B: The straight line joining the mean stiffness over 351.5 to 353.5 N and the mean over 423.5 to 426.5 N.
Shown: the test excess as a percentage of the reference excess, -126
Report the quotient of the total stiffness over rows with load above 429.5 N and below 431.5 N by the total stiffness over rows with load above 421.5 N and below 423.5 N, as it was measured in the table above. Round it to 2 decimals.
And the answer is 0.95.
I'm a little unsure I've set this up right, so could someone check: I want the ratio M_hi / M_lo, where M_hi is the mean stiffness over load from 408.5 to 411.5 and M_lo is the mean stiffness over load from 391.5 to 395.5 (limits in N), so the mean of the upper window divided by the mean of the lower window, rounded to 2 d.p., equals 0.87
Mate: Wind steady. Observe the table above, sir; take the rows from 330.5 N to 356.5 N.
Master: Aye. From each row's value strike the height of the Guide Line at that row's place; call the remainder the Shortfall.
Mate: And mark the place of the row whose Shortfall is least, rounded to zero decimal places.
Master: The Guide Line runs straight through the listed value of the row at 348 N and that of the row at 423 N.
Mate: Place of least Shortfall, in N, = 333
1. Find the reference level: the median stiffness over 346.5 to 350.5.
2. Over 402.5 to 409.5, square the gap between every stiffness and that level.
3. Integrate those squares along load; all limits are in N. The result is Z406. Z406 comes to 75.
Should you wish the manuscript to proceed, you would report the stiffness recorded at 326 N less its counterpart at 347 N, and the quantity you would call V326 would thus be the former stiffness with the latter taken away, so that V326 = -1.2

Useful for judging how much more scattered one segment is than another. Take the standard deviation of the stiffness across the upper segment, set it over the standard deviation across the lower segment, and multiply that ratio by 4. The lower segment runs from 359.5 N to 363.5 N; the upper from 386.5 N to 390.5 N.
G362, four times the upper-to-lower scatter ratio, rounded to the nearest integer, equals 2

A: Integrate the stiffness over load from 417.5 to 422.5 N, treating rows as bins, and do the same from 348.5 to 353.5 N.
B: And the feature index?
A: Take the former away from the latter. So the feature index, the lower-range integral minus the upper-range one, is -35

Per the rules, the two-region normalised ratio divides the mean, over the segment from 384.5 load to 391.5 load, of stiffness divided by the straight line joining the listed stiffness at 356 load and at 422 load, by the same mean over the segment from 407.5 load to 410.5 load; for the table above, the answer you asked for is 1.06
